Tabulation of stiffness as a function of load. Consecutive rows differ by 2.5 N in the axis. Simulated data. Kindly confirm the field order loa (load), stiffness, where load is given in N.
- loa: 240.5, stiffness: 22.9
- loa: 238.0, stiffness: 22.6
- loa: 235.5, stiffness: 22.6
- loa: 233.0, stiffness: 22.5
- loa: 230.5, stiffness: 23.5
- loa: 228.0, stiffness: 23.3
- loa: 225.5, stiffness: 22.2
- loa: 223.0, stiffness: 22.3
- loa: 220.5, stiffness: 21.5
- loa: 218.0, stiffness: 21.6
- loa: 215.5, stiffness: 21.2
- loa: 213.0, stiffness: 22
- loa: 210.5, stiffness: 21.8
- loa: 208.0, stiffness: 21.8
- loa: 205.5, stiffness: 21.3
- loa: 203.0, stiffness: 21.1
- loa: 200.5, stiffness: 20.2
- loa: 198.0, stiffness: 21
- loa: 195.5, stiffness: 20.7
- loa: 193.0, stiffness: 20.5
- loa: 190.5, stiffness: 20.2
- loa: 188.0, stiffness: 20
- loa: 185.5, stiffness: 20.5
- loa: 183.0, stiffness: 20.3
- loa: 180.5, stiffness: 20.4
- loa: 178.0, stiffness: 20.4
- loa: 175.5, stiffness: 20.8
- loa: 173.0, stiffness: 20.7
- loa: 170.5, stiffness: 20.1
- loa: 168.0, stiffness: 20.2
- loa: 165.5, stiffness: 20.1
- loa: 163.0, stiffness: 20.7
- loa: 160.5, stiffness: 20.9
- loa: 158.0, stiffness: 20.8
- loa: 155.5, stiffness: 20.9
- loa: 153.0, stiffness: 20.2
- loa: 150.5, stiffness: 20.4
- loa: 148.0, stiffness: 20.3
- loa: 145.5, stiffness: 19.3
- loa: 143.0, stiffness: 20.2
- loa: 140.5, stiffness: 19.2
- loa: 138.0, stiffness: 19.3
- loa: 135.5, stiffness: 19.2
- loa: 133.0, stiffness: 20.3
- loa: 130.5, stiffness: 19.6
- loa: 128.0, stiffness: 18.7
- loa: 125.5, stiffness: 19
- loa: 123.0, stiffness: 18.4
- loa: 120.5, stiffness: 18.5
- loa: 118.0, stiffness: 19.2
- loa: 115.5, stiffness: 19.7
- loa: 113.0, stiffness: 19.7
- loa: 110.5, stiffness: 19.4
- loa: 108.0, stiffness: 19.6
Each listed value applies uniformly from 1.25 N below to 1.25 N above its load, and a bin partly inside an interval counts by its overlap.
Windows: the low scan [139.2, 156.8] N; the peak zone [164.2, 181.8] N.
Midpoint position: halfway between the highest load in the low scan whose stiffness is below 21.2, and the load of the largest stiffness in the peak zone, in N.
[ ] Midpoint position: 165.5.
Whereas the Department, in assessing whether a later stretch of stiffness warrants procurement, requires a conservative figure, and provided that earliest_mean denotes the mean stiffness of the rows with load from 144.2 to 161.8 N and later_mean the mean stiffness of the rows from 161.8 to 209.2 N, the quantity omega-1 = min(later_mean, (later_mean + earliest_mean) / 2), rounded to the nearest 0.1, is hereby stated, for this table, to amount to 20.5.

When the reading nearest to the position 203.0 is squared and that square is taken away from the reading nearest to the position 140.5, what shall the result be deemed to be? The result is -426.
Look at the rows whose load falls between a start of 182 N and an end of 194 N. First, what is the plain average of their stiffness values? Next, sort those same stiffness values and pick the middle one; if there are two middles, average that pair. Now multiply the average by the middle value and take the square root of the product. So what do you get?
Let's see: 20.3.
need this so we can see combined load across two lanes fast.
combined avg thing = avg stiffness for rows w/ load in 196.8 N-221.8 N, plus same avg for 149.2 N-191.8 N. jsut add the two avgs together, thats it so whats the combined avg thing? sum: 41.8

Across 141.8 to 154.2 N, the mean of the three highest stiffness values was 20.3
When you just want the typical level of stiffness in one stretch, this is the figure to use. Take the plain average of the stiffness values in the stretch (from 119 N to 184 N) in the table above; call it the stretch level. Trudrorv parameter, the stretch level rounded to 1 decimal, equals 20.0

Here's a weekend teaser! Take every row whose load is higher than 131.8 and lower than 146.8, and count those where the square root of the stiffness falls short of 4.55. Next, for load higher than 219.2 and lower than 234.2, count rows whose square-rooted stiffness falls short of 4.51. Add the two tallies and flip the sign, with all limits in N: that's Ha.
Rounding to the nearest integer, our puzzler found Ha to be -6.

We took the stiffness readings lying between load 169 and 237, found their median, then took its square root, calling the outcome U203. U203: 4.59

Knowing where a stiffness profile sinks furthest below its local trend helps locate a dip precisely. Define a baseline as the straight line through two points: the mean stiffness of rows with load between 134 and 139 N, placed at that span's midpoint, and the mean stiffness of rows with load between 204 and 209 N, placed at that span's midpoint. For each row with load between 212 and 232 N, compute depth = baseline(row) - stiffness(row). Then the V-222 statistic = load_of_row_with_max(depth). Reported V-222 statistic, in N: 215.5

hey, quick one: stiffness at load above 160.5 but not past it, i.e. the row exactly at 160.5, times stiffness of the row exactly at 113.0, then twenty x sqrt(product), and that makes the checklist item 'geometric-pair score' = 406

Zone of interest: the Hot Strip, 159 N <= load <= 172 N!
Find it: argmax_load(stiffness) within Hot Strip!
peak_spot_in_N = 160.5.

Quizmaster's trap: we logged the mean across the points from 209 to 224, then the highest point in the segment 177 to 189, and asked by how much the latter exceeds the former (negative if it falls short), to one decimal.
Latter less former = -1.2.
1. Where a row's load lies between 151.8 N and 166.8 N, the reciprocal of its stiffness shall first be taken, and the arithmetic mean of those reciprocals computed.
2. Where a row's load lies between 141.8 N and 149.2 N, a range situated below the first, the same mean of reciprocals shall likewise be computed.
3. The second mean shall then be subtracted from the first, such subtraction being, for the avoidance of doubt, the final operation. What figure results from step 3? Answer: -0.0016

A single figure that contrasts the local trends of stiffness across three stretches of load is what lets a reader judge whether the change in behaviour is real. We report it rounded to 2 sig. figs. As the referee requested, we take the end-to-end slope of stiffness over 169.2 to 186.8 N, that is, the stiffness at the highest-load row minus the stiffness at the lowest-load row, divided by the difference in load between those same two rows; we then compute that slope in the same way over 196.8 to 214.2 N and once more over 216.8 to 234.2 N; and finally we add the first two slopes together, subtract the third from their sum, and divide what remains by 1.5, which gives 0.022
